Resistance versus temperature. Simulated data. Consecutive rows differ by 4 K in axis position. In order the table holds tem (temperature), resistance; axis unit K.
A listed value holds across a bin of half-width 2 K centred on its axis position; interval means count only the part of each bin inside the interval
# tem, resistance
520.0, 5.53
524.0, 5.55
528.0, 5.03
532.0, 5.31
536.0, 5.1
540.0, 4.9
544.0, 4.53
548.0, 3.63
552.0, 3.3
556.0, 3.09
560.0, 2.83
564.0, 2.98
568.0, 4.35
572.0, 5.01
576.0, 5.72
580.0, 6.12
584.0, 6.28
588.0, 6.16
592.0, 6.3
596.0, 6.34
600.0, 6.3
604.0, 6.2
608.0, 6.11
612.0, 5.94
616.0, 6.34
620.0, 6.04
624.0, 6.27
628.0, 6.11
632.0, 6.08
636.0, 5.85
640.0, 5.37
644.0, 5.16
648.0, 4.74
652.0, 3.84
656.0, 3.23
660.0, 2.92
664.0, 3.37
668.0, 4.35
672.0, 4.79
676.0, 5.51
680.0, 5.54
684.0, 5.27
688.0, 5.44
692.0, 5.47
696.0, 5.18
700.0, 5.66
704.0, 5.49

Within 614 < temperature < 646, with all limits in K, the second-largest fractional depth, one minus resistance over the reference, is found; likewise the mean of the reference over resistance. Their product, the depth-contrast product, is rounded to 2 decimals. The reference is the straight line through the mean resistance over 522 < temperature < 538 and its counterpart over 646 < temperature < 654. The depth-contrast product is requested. -0.17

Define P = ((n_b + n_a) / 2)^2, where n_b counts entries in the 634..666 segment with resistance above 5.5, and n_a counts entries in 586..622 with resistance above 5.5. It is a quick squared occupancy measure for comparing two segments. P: 25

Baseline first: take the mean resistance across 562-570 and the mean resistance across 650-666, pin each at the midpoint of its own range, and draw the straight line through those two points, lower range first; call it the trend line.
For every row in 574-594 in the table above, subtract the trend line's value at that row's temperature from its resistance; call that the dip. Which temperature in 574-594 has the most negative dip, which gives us 576.0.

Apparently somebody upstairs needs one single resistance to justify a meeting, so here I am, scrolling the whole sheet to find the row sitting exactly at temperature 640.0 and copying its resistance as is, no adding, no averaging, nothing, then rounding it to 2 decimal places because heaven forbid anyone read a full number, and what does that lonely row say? 5.37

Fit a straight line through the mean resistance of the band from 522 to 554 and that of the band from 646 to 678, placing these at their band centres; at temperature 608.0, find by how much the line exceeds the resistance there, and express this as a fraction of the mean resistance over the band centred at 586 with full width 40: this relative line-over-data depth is -0.300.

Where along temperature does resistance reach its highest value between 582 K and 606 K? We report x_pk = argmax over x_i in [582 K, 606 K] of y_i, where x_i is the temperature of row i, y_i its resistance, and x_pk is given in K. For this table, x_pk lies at 596.0 K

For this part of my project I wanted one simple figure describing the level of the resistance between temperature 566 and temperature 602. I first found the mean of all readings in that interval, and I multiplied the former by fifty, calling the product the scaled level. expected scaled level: 292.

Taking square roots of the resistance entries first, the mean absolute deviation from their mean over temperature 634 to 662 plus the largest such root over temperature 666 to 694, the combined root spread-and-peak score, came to 2.59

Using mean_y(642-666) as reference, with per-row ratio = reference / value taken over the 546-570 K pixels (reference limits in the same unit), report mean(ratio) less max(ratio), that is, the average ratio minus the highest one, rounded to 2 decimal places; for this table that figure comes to -0.19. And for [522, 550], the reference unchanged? -0.26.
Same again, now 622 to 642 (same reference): -0.07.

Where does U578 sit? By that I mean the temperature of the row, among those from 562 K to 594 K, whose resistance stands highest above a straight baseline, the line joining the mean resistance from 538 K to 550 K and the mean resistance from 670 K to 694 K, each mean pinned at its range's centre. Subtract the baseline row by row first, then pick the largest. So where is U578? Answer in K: 584.0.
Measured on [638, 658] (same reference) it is 640.0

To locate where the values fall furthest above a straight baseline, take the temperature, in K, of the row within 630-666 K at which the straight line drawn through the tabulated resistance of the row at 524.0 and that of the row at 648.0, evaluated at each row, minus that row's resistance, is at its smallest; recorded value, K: 632.0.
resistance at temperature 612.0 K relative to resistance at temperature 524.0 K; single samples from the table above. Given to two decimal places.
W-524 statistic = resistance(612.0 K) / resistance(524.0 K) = 1.07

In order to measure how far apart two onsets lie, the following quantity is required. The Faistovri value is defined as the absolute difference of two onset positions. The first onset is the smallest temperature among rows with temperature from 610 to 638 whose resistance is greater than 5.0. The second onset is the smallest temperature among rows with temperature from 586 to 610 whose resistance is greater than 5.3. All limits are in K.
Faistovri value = 24 K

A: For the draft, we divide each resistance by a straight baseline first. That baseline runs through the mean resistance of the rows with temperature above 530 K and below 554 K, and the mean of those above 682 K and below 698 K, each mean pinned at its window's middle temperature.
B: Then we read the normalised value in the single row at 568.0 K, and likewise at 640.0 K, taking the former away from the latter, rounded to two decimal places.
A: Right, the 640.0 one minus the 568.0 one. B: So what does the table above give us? 0.12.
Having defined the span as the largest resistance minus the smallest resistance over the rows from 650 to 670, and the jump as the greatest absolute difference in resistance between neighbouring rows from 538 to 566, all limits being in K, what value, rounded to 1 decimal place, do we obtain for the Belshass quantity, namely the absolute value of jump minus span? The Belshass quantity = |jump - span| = 0.5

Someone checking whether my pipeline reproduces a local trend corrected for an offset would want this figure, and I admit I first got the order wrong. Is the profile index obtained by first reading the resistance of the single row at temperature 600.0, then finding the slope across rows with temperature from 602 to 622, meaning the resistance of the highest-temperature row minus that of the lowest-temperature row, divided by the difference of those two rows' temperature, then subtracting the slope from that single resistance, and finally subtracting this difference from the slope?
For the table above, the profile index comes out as -6.3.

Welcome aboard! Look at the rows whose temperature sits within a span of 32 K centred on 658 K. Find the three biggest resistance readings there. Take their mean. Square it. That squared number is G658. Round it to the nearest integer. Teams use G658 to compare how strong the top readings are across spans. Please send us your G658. 24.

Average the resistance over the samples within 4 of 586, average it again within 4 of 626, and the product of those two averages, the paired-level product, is 39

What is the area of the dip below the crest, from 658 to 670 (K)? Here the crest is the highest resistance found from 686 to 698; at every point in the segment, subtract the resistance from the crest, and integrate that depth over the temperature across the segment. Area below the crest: 23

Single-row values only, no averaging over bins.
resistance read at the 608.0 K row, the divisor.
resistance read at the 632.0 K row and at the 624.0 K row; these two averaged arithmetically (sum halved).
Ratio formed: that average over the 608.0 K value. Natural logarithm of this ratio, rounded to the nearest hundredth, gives 0.01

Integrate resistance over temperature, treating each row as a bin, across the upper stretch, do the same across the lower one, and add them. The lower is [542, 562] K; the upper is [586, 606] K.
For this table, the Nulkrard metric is 195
